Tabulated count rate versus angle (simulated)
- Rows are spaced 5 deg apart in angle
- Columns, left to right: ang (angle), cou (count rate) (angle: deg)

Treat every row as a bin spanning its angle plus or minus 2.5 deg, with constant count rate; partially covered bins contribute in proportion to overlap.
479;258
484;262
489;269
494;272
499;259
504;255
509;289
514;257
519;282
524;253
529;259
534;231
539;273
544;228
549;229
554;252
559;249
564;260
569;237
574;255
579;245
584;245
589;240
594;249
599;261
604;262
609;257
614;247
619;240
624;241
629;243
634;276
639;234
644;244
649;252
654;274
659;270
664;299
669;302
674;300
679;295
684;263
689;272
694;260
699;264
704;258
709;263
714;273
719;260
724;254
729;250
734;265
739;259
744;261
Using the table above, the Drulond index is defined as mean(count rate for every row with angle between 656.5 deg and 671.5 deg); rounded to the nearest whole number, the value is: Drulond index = 290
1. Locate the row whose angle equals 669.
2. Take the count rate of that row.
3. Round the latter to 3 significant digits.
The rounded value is 302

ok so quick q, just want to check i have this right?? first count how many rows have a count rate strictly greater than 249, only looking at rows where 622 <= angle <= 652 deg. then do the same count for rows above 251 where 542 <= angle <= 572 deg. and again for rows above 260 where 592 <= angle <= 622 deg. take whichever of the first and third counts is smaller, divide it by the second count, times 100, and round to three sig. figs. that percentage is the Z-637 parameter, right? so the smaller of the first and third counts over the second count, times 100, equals 100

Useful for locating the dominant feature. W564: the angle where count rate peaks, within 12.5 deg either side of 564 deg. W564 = 564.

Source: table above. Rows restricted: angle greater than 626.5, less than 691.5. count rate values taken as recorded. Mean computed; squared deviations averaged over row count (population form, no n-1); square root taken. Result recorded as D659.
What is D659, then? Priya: 22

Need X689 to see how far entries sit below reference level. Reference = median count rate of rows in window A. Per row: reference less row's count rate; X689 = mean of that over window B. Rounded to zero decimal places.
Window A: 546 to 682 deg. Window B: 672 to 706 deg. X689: -21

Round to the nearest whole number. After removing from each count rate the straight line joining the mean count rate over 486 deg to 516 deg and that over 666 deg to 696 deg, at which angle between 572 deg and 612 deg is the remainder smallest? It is 589 deg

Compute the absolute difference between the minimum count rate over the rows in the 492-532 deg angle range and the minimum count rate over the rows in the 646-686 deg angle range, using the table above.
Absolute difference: 1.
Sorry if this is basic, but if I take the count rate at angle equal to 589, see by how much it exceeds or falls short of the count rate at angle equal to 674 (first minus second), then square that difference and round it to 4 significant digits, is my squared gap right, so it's 3600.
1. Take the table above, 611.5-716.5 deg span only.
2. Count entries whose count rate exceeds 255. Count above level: 14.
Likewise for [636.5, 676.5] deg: 5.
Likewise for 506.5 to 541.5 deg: 5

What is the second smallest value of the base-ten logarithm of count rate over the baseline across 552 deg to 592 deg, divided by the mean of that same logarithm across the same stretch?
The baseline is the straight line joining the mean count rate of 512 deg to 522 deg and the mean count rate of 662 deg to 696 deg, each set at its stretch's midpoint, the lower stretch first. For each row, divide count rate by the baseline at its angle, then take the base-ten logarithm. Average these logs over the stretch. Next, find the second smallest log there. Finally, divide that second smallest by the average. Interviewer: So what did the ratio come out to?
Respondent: 1.37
